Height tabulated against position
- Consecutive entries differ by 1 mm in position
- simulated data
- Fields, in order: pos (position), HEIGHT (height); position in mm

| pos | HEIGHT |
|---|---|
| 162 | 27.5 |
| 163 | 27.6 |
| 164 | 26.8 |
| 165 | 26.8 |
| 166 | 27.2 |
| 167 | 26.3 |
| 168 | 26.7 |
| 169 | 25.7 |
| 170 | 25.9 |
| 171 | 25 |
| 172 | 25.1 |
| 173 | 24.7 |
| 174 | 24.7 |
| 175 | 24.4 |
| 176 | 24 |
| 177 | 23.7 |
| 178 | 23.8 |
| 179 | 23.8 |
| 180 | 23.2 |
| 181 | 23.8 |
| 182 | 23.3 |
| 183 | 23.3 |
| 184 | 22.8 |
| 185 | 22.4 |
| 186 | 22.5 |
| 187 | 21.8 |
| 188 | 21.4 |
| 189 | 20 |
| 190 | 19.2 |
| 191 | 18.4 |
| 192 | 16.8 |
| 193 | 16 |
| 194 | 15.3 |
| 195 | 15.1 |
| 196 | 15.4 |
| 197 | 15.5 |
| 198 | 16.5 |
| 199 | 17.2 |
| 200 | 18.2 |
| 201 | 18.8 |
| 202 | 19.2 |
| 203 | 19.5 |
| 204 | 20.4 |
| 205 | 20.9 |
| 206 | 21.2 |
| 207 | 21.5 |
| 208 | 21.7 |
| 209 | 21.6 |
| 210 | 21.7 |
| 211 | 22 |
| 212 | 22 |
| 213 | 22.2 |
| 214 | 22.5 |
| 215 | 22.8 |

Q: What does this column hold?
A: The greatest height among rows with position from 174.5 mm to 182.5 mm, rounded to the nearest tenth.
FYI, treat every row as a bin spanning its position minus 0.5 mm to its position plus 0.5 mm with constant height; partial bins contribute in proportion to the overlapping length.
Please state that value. 24.4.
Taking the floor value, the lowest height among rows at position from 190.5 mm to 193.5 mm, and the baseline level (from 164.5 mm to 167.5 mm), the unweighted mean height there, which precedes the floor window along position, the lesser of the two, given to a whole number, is 16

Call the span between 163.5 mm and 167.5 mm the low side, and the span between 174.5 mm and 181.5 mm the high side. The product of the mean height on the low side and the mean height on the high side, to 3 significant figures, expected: 638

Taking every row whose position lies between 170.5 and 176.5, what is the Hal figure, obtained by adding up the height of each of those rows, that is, 148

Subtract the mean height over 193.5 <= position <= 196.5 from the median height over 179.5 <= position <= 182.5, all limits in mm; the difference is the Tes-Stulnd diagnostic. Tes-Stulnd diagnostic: 8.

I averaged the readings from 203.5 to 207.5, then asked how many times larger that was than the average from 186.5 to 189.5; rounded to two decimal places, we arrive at 1.00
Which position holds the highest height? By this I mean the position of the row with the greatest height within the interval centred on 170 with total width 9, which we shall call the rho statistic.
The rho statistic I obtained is 166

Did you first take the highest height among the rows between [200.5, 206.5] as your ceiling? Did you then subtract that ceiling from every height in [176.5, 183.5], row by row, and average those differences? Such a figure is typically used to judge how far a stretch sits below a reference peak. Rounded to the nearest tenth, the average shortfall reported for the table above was 2.4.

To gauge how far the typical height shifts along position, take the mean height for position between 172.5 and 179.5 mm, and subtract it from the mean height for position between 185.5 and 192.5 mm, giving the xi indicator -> -4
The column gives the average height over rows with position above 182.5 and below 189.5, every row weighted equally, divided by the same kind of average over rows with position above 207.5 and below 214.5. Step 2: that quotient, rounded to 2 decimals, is 1.00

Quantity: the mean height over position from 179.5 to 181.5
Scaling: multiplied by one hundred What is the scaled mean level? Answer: 2350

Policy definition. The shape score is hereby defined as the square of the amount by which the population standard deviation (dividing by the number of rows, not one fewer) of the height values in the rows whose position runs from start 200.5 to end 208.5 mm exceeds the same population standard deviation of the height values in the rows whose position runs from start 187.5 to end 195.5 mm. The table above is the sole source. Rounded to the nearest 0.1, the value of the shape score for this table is 1.3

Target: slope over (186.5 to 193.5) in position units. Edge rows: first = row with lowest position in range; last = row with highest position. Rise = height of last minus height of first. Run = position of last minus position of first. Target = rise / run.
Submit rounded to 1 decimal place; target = -1.0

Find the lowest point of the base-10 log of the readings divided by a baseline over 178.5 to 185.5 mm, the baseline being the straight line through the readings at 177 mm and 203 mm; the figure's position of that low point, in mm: 180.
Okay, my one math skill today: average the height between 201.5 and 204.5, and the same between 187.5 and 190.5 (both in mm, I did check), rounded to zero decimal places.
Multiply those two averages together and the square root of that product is 20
